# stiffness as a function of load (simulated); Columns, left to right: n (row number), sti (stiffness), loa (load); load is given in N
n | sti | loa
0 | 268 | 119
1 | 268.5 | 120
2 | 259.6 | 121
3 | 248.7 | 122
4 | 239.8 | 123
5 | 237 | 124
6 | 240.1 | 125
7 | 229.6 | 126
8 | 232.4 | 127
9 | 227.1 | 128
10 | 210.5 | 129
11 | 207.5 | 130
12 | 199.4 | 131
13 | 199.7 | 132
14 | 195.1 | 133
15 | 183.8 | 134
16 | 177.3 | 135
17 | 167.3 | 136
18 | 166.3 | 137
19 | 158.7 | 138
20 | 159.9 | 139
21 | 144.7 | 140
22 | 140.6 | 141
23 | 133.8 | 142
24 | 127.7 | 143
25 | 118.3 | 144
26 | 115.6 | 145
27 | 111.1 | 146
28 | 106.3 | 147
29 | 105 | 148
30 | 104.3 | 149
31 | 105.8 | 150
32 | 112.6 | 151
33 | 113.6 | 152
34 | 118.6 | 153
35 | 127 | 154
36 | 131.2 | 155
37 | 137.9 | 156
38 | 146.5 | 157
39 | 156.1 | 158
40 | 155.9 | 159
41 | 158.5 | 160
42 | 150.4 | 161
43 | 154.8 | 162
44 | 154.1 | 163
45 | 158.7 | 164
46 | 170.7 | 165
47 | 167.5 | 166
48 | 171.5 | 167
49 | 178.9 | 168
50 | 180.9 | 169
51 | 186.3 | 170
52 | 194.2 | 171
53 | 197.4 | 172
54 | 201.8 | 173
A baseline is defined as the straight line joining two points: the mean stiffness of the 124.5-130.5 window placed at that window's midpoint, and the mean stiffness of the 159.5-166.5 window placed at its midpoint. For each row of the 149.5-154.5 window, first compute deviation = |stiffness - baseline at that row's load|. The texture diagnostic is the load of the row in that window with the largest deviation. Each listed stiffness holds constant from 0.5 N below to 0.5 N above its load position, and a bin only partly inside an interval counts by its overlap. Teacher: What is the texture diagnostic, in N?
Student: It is 150 N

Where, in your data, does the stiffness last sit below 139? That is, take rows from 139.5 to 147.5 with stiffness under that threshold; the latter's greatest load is 147 N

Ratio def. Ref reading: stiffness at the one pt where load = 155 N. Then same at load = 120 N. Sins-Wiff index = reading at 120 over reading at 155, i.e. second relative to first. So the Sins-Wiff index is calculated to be 2.0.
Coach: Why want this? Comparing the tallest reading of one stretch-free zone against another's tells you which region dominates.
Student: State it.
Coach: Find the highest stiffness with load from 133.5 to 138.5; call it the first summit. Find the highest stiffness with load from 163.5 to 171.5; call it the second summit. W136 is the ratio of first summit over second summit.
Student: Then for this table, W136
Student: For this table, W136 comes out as 0.95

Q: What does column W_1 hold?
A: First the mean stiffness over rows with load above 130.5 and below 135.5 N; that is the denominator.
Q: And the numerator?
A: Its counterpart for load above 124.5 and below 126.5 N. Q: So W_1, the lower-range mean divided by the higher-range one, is 1.2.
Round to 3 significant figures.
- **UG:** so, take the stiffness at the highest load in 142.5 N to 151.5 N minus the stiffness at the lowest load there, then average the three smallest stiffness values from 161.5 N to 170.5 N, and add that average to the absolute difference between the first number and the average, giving 327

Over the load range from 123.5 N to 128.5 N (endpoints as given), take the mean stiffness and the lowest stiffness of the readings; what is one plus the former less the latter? 7.1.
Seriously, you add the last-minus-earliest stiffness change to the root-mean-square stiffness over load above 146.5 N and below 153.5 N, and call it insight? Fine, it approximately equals 122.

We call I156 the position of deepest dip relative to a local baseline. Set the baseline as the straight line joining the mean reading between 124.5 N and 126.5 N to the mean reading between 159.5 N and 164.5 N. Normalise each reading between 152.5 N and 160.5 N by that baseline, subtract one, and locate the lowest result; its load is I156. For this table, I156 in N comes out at 153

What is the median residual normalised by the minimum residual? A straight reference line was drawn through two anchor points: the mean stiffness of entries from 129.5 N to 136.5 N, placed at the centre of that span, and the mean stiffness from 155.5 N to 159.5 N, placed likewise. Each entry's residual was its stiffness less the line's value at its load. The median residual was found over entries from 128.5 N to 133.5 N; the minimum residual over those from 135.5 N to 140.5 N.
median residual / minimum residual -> -0.2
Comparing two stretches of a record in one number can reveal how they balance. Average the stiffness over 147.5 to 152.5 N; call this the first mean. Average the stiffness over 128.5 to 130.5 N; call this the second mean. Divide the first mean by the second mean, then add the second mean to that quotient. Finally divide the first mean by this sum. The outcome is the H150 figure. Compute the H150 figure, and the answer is 0.52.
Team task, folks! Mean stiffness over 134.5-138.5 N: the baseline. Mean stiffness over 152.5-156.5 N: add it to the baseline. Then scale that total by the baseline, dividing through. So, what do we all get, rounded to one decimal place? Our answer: 1.8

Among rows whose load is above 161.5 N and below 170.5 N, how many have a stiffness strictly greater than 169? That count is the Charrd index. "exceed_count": 5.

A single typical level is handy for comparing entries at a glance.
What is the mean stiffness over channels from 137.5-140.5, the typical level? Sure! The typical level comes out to 154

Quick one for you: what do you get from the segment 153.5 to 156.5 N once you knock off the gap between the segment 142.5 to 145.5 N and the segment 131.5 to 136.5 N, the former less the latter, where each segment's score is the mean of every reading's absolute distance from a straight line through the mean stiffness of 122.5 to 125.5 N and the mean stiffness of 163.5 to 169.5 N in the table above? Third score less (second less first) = 9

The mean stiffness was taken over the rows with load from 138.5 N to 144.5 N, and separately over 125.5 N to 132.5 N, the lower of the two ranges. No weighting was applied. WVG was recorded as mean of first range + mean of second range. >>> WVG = 353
